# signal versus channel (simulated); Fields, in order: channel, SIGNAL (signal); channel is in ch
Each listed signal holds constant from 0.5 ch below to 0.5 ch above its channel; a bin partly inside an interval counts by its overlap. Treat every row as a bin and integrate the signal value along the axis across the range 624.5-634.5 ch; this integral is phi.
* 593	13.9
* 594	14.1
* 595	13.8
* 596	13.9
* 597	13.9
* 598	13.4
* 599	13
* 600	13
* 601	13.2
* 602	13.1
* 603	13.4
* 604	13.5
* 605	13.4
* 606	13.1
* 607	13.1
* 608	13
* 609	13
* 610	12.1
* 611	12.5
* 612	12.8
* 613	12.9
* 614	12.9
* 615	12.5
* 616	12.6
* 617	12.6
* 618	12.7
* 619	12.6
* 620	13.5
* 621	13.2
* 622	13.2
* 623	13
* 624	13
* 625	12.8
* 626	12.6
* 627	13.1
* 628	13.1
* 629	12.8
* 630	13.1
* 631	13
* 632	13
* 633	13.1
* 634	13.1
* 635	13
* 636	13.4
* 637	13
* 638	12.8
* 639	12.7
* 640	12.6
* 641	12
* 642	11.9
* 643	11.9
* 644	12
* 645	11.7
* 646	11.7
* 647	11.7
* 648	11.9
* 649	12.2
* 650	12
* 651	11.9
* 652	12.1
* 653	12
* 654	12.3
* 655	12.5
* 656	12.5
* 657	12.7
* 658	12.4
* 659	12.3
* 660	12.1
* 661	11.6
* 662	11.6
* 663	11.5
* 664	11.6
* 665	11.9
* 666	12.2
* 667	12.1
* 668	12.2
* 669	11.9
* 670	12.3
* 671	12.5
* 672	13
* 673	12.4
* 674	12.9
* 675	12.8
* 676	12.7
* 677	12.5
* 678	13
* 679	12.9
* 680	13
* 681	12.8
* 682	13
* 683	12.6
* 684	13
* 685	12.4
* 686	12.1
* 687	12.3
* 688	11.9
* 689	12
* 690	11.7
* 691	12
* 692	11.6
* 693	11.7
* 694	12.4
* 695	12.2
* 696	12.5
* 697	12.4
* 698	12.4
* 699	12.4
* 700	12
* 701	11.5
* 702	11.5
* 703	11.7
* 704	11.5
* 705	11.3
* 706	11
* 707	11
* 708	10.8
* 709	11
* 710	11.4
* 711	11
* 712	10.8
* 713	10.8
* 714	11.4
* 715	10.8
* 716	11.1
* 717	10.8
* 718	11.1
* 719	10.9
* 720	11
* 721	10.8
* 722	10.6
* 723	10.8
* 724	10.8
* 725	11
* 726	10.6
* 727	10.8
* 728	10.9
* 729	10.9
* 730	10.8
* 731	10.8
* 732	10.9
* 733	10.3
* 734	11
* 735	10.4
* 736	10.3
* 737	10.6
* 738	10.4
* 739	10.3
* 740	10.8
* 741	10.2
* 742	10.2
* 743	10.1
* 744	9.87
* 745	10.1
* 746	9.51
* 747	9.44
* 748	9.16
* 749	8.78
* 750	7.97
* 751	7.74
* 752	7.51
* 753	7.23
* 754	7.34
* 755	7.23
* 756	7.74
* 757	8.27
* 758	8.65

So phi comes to 130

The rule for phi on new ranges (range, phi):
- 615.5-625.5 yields 129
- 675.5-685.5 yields 128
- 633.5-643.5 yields 126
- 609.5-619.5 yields 126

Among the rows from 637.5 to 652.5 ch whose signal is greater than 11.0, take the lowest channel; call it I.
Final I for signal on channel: 638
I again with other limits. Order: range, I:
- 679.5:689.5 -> 680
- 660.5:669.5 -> 661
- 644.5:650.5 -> 645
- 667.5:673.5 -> 668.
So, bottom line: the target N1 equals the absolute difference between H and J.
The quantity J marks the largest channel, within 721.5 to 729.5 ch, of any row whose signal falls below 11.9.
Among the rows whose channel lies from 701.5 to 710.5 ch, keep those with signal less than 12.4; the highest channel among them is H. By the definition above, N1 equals 19 ch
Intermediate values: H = 710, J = 729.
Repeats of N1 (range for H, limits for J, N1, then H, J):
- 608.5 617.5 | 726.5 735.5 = 125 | 610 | 735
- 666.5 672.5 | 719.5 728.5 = 58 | 670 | 728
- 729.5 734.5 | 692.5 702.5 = 32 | 734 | 702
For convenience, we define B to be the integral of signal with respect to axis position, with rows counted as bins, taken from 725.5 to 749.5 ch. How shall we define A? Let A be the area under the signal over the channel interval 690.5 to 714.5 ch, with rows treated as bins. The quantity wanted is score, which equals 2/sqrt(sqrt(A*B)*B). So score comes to 0.0079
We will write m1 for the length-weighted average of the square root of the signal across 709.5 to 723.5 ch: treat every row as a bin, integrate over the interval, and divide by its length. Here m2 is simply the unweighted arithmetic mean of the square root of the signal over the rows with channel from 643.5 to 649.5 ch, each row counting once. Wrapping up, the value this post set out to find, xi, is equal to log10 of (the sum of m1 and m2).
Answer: 0.830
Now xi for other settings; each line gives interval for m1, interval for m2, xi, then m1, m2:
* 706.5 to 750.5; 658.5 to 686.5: 0.830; 3.2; 3.52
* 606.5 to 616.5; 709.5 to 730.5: 0.837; 3.6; 3.30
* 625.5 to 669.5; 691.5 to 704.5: 0.843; 3.5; 3.46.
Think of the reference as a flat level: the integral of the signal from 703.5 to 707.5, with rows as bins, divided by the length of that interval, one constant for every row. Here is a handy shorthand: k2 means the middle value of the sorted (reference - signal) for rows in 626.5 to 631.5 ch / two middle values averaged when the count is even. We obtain -1.9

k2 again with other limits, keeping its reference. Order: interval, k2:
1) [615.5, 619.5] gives -1.4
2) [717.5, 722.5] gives 0.3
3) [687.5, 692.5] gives -0.7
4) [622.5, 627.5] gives -1.8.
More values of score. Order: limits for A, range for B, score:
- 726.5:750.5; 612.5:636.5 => 0.0068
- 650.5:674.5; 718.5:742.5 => 0.0076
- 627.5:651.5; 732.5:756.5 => 0.0083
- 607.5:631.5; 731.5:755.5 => 0.0081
